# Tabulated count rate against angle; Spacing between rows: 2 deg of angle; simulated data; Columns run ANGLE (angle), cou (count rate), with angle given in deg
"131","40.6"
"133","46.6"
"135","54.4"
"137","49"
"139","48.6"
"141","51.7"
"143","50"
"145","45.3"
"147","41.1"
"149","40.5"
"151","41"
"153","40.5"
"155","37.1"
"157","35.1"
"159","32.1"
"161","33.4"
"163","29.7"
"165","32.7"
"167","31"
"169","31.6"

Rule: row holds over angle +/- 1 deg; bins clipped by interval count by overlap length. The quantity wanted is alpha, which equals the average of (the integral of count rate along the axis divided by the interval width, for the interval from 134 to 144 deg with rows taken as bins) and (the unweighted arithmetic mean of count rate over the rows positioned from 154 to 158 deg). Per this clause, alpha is 43.4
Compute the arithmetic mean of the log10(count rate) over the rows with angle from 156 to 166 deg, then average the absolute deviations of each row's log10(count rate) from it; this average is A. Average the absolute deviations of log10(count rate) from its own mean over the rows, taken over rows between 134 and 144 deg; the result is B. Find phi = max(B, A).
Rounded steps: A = 0.018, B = 0.016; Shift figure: 0.018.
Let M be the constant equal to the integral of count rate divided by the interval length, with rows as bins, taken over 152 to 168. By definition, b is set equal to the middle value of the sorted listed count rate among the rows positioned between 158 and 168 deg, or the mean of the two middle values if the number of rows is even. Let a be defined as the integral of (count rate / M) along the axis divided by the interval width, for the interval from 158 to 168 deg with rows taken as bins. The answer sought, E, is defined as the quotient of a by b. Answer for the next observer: 0.0292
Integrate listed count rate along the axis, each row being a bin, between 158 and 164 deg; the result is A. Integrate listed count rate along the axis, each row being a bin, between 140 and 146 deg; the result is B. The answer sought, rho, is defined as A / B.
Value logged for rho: 0.6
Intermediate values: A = 190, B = 294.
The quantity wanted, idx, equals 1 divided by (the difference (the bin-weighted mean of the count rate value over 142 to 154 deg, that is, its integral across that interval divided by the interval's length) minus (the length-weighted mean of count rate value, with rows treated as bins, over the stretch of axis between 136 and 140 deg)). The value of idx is -0.17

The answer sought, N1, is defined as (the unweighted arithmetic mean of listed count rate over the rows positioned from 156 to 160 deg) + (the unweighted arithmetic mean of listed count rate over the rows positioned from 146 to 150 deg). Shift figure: 74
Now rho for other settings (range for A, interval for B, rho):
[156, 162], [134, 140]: 0.7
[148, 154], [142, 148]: 0.9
